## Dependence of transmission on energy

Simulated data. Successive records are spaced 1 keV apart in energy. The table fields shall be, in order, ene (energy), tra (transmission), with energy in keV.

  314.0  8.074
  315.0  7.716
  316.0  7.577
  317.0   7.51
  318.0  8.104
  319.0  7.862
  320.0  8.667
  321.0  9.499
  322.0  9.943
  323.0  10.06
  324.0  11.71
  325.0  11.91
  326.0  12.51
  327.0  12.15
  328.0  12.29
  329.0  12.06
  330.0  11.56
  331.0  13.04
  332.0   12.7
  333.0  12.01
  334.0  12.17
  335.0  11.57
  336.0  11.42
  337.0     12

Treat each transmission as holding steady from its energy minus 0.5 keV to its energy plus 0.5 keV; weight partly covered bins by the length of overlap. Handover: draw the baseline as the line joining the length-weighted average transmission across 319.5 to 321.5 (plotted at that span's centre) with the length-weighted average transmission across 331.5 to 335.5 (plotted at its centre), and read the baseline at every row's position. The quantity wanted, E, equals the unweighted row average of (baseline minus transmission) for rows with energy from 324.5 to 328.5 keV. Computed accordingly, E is -1.7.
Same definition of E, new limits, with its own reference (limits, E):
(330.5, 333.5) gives -0.8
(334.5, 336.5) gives 1.1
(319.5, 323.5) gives -0.2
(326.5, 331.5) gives -1.2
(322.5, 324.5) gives -1.1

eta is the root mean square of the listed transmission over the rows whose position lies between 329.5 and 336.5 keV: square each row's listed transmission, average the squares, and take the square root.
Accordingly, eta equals 12.1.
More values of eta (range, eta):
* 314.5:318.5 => 7.7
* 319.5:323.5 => 9.6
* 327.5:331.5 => 12.2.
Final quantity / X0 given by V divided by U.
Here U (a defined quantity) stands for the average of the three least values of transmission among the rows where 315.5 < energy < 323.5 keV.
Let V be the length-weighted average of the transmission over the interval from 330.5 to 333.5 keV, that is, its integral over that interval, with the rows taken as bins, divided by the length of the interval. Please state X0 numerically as 1.6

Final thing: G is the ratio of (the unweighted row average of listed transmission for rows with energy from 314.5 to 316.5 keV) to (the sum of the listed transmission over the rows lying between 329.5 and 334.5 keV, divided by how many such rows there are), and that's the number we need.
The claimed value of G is 0.6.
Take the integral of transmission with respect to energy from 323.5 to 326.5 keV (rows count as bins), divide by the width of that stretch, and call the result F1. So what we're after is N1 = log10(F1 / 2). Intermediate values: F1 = 12.0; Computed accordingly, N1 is 0.780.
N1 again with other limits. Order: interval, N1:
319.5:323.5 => 0.679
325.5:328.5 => 0.789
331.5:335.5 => 0.782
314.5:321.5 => 0.609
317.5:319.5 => 0.601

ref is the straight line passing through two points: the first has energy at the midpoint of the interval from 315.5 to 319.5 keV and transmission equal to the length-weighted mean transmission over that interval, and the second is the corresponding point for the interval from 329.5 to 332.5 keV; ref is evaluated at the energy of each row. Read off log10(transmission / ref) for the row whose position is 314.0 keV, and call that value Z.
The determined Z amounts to 0.09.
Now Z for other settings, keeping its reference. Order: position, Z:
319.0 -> -0.02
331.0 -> 0.02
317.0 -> 0.00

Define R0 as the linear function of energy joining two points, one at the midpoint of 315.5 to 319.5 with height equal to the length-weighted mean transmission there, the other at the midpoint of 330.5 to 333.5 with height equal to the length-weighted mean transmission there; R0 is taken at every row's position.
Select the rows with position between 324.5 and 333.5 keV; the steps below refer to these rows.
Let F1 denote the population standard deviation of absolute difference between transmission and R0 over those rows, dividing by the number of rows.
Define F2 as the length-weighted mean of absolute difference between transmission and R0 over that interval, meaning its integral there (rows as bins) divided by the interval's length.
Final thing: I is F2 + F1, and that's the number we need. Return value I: 1.5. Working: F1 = 0.6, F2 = 0.9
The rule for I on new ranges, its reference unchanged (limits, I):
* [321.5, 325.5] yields 1.7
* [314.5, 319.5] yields 0.6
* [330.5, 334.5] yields 1.1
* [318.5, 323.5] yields 0.6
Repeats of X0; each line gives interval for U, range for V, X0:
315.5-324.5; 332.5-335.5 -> 1.6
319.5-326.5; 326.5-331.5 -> 1.3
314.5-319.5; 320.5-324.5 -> 1.4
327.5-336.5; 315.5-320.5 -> 0.7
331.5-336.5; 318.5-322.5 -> 0.8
